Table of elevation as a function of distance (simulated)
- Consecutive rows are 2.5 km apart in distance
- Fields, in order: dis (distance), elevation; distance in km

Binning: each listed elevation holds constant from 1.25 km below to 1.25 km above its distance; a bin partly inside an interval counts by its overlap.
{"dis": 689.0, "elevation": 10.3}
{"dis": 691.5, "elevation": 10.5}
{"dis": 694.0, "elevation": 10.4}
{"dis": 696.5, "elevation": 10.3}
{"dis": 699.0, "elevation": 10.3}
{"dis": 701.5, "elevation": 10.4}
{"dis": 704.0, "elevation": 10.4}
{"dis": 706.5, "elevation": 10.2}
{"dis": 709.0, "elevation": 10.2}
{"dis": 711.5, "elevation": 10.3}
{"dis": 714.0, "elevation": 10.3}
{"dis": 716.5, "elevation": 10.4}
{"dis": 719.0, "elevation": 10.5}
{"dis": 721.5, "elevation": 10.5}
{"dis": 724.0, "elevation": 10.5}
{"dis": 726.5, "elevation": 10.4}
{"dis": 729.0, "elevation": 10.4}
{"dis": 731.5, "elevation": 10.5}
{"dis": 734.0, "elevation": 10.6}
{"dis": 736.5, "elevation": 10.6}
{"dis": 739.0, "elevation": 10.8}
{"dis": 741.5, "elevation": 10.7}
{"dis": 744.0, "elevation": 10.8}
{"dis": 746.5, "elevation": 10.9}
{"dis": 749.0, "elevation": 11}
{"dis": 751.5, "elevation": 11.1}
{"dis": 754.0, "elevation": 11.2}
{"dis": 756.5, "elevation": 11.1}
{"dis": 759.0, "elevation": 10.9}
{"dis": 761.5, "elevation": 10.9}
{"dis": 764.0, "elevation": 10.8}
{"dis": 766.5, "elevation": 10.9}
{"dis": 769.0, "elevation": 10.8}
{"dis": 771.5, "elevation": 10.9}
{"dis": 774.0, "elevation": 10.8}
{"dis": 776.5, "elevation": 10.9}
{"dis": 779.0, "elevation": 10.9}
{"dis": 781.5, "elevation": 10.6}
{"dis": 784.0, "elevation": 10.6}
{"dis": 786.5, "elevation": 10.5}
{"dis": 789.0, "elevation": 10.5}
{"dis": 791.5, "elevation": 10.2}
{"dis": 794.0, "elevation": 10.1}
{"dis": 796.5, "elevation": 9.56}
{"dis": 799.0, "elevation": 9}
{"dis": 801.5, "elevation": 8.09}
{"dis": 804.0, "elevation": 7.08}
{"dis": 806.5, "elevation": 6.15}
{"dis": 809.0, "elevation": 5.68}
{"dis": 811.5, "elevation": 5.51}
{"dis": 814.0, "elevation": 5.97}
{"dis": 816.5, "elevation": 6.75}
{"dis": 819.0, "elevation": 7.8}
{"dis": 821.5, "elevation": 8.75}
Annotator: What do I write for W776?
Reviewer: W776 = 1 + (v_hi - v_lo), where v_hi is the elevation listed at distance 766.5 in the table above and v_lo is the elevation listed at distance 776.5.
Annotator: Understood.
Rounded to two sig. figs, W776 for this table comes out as 1.0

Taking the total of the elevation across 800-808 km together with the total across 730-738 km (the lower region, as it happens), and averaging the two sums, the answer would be 26.5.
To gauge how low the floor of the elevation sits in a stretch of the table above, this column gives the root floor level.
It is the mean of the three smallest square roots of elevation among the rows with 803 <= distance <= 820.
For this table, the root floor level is 2.39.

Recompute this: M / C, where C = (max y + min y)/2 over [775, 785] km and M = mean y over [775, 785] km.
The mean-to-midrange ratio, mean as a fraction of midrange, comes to 1.00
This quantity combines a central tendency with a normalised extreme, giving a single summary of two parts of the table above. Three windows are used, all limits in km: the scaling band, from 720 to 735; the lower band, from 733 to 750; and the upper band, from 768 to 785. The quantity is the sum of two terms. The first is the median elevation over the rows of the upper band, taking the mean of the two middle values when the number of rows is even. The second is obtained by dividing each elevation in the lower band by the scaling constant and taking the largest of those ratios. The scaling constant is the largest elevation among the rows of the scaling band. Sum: 11.8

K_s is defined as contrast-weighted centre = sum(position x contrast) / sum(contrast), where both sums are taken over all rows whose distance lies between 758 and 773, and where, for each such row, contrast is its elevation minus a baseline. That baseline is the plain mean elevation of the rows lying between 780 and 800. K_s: 765.2 km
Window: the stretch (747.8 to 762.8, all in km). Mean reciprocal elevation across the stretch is 0.091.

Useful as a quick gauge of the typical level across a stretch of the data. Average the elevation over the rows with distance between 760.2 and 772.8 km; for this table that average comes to 10.86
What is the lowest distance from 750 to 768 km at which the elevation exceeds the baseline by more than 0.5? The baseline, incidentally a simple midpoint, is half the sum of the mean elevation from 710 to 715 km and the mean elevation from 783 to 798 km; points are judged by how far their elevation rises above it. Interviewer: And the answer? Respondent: 751.5 km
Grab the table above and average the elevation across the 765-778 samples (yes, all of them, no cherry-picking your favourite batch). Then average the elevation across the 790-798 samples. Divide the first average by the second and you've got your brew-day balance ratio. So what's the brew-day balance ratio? 1.09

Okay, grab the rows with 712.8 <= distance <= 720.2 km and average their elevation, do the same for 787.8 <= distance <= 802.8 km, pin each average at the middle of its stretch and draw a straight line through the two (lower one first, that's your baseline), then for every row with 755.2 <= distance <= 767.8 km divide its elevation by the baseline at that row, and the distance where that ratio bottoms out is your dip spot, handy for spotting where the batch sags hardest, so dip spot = 764.0 km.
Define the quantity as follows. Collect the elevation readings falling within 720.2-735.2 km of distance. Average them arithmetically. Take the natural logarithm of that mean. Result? 2.35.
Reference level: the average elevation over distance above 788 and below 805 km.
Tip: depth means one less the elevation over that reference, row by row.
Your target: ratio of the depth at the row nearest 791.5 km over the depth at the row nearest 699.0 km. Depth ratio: 0.91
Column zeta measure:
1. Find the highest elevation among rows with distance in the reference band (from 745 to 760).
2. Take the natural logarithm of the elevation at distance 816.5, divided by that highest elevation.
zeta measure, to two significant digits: -0.51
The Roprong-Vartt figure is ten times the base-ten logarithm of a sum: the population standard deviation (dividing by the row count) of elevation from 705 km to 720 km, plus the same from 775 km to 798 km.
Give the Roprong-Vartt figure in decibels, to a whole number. -3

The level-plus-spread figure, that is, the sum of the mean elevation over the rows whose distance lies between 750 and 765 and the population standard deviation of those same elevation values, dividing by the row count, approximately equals 11.1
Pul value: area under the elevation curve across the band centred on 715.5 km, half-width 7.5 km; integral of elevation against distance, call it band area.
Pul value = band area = 156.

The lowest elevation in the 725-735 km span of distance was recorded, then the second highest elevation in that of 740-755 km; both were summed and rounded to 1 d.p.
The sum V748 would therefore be 21.5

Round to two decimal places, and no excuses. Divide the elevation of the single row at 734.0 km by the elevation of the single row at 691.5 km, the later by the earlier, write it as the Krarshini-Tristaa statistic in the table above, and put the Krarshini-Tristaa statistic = 1.01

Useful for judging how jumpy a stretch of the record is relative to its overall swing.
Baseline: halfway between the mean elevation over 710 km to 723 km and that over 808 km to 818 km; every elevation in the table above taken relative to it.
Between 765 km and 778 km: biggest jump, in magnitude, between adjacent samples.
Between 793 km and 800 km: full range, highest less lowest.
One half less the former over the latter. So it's 0.4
